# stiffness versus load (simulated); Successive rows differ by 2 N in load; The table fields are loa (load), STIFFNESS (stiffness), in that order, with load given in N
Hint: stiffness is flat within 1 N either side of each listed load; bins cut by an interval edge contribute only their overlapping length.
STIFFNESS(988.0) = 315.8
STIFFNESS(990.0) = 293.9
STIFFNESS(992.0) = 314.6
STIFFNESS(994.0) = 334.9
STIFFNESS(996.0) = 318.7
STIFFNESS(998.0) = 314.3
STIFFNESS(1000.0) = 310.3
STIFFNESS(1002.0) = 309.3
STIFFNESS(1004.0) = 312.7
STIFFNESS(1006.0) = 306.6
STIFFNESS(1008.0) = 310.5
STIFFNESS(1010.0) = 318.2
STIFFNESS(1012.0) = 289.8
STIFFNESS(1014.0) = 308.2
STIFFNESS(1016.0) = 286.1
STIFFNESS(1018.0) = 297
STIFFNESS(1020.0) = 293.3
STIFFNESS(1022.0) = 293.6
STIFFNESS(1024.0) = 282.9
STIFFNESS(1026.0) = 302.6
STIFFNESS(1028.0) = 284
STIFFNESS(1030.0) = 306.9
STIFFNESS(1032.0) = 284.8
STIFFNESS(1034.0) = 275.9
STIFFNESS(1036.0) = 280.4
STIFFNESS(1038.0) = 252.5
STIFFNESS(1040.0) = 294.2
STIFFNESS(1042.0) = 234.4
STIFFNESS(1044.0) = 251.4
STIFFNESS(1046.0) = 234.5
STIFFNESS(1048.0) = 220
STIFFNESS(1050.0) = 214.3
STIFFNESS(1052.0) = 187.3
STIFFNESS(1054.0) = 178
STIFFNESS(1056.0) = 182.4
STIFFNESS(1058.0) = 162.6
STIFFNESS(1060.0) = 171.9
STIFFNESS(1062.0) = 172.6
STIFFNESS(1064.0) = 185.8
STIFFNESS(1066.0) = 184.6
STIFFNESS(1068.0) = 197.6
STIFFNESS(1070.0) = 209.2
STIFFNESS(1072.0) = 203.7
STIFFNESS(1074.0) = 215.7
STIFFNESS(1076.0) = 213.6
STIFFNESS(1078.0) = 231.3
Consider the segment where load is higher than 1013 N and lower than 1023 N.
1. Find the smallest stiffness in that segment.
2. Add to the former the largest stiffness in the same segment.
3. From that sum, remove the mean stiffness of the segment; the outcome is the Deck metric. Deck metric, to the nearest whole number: 299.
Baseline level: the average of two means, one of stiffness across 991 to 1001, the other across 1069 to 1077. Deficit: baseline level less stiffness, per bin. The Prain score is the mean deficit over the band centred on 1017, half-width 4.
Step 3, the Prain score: -32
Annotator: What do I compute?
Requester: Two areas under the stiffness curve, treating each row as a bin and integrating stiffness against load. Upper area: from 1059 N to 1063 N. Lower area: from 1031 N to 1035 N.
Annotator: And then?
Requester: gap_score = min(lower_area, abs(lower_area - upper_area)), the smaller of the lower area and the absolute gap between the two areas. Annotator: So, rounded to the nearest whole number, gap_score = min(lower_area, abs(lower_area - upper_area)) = 432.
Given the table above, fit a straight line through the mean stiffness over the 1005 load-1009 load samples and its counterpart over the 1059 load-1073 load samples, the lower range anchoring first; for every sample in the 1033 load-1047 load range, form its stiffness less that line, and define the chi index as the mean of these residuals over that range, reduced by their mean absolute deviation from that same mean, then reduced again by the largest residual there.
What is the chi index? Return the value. -48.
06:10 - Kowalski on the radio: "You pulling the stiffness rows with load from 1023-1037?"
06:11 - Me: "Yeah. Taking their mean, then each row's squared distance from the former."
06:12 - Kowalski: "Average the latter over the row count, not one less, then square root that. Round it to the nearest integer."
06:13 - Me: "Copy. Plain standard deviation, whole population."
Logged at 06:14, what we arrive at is 11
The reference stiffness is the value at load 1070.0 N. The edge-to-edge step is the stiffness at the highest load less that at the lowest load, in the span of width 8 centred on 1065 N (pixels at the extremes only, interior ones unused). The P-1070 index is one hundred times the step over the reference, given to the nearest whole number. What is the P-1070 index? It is 12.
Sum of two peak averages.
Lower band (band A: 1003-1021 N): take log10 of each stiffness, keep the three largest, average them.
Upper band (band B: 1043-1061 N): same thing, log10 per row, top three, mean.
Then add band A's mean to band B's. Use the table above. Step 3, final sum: 4.87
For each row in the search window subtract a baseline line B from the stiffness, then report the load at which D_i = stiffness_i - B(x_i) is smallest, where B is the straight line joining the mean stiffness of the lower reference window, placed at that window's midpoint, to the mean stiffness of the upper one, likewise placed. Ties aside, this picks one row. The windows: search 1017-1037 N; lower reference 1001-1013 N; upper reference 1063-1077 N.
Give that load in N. 1024.0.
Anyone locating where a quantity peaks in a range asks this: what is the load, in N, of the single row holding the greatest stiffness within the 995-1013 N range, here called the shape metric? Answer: 996.0 N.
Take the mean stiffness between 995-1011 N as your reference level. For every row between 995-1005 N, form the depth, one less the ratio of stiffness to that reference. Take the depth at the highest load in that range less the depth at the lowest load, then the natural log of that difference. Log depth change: -4.0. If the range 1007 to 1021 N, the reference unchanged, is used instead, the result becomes -2.9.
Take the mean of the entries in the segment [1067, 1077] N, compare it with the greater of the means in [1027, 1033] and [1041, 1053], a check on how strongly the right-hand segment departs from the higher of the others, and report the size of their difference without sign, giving 84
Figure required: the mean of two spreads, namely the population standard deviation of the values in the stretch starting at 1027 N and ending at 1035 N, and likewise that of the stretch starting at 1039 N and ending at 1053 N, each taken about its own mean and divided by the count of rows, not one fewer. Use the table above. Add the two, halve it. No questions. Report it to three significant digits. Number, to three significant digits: 21.2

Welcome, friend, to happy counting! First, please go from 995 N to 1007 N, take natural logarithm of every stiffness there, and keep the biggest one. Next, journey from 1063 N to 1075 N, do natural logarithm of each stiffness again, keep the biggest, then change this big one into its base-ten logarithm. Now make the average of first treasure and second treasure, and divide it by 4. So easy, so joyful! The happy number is 0.812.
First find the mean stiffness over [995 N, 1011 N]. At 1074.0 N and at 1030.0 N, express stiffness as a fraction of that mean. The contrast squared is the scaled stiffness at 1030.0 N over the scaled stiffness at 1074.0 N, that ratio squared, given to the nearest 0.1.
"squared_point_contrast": 2.0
